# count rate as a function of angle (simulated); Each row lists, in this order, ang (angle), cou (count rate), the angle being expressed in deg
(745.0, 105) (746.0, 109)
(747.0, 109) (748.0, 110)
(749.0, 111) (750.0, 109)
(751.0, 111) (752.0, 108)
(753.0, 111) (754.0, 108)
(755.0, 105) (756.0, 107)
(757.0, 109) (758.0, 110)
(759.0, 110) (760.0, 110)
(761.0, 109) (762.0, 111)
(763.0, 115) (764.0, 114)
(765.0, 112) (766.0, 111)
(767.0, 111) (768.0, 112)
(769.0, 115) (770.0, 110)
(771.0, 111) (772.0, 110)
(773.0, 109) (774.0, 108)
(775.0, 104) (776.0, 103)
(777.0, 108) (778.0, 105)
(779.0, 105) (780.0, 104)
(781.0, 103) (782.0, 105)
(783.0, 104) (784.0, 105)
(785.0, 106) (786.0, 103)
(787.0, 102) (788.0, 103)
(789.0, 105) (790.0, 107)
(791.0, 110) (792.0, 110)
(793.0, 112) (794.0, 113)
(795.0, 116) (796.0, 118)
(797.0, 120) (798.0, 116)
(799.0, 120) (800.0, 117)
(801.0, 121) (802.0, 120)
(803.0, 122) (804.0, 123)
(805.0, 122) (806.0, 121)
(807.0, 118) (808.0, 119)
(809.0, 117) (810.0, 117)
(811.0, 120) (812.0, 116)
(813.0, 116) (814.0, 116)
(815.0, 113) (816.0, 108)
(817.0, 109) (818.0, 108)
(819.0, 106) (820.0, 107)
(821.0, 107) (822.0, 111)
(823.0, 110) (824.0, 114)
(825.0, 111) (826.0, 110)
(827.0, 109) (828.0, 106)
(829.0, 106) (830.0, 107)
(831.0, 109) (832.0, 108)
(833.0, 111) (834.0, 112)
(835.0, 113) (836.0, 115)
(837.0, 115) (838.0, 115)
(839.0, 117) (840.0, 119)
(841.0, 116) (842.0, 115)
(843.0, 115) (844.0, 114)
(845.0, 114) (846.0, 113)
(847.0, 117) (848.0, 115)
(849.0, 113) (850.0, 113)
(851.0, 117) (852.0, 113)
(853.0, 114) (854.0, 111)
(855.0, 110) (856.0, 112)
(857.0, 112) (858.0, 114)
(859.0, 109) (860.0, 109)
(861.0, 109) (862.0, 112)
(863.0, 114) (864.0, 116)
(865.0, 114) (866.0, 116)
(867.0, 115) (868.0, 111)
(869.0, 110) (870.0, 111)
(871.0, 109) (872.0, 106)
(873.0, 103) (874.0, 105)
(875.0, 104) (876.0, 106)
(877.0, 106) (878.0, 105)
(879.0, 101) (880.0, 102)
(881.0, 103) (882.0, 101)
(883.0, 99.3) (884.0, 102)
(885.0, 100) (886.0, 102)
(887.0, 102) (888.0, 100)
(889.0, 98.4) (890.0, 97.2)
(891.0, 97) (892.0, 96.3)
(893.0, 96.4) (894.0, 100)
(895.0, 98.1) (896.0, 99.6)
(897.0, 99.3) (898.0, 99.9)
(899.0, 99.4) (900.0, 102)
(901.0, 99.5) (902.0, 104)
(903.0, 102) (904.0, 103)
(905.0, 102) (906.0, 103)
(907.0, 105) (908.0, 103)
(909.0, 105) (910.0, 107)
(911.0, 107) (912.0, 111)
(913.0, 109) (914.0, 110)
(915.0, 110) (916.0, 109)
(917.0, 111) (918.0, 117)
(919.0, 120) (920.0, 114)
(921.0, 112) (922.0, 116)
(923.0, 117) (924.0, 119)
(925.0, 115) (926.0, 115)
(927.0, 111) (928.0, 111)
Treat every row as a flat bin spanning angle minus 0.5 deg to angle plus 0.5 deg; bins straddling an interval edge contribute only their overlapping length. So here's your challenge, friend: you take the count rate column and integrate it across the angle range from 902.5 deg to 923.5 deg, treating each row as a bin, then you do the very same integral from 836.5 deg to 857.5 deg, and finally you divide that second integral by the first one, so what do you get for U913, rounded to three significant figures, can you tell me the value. 1.05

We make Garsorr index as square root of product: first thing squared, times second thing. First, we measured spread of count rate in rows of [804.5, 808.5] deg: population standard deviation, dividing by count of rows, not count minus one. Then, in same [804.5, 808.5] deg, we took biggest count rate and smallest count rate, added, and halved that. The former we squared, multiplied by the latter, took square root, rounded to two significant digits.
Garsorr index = 17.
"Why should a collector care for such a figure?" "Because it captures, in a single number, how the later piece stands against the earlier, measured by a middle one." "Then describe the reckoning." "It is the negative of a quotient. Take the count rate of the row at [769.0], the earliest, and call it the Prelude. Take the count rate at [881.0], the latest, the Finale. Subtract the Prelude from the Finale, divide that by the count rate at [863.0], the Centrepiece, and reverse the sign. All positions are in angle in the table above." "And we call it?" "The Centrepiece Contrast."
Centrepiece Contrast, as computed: 0.11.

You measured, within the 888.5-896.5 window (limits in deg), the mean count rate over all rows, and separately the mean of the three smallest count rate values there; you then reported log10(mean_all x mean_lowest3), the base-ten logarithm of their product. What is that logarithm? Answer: 3.98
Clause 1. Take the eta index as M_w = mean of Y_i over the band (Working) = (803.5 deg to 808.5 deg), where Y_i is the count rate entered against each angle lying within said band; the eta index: 121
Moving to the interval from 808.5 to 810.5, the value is 117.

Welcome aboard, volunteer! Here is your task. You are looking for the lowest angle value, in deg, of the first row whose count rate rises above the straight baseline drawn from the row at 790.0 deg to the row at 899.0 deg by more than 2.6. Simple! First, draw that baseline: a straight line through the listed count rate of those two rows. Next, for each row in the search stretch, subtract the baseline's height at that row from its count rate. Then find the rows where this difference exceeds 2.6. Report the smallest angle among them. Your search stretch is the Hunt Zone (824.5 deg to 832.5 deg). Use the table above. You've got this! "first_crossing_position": 825.0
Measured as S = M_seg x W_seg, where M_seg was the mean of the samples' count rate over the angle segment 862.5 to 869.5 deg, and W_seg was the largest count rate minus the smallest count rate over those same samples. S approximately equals 682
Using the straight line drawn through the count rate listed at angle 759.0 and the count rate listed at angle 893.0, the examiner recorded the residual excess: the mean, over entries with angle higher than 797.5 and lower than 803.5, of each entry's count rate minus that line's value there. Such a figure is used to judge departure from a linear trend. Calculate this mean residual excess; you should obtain 14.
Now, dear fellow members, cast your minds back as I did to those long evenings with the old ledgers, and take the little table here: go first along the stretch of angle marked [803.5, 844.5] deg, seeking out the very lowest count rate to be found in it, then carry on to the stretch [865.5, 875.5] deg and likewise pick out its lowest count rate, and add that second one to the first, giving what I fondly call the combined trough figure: 209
